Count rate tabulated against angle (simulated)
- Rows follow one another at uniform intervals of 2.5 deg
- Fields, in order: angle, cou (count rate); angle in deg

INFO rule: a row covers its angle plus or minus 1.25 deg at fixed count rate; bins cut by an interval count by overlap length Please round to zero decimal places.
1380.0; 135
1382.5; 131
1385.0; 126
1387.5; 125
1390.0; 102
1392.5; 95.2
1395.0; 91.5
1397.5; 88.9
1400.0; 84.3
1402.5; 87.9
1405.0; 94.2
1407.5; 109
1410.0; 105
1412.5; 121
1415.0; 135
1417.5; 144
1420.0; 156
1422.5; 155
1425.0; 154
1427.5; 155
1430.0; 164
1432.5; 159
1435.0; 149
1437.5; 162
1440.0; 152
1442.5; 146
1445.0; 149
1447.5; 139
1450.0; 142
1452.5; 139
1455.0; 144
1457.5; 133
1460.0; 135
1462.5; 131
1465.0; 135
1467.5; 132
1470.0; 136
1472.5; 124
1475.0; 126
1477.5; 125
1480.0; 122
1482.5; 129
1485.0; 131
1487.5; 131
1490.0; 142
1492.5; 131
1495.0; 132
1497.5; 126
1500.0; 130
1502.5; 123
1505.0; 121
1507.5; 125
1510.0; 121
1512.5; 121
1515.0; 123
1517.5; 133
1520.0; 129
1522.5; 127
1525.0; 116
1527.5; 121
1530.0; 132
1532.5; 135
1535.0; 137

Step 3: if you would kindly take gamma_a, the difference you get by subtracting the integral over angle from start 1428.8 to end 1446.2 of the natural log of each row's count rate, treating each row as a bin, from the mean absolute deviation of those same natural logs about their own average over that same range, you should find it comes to -88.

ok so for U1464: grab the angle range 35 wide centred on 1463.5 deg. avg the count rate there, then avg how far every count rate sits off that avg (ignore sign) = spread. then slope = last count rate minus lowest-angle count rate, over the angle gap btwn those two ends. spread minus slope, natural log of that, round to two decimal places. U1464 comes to 1.80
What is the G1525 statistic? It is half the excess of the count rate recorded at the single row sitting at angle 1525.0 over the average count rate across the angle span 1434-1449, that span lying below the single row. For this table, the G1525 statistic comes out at -17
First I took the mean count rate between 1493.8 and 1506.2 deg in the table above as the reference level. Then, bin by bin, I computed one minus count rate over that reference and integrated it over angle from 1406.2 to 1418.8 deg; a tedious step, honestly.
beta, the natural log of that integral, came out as -1.0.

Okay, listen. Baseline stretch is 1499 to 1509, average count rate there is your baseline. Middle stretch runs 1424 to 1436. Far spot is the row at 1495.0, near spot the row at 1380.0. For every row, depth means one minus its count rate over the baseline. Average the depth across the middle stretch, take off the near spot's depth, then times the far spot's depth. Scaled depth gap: 0.010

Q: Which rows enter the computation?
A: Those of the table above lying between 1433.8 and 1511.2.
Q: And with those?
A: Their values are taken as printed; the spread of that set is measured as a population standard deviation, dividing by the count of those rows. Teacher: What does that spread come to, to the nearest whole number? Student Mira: 10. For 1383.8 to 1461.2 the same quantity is 25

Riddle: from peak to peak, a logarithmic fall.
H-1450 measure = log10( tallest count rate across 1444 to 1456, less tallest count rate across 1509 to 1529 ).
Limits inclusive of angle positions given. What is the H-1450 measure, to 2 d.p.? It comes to 1.20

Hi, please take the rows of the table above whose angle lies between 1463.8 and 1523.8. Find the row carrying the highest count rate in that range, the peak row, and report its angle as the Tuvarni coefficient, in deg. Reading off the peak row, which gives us 1490.0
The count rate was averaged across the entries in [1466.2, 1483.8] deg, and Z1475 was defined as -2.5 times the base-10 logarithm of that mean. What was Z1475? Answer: -5.27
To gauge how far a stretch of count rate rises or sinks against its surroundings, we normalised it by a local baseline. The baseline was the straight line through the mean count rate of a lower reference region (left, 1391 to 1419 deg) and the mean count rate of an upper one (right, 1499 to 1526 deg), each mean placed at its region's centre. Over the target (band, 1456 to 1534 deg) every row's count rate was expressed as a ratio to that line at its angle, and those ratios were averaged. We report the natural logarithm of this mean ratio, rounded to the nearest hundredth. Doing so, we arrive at 0.06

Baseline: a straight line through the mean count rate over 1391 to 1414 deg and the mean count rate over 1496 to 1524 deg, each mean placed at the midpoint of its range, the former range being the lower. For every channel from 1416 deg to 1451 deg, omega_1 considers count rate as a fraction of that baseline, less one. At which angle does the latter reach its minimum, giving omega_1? 1447.5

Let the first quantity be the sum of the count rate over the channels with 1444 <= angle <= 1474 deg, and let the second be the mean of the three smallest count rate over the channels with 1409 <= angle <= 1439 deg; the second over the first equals 0.073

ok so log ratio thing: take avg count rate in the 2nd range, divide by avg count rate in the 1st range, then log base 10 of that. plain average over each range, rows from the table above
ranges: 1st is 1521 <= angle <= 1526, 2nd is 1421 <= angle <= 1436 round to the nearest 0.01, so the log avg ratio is 0.11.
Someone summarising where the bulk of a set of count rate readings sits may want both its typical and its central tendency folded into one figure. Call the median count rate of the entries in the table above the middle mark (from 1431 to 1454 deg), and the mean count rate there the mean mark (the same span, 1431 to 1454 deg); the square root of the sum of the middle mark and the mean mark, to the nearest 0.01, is 17.25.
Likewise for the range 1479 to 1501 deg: 16.17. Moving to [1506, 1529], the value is 15.72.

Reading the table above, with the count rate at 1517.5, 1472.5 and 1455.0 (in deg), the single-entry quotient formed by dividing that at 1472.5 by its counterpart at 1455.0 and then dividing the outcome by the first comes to 0.0065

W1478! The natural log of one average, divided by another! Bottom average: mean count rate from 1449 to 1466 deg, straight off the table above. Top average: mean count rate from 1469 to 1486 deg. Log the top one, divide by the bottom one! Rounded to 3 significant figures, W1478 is 0.0354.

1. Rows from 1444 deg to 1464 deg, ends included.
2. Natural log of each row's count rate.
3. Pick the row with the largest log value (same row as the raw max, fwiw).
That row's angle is 1445.0 deg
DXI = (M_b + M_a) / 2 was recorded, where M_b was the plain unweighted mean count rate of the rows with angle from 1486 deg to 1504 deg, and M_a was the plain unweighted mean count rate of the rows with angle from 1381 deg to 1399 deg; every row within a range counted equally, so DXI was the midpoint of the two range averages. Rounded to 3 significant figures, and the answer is 120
